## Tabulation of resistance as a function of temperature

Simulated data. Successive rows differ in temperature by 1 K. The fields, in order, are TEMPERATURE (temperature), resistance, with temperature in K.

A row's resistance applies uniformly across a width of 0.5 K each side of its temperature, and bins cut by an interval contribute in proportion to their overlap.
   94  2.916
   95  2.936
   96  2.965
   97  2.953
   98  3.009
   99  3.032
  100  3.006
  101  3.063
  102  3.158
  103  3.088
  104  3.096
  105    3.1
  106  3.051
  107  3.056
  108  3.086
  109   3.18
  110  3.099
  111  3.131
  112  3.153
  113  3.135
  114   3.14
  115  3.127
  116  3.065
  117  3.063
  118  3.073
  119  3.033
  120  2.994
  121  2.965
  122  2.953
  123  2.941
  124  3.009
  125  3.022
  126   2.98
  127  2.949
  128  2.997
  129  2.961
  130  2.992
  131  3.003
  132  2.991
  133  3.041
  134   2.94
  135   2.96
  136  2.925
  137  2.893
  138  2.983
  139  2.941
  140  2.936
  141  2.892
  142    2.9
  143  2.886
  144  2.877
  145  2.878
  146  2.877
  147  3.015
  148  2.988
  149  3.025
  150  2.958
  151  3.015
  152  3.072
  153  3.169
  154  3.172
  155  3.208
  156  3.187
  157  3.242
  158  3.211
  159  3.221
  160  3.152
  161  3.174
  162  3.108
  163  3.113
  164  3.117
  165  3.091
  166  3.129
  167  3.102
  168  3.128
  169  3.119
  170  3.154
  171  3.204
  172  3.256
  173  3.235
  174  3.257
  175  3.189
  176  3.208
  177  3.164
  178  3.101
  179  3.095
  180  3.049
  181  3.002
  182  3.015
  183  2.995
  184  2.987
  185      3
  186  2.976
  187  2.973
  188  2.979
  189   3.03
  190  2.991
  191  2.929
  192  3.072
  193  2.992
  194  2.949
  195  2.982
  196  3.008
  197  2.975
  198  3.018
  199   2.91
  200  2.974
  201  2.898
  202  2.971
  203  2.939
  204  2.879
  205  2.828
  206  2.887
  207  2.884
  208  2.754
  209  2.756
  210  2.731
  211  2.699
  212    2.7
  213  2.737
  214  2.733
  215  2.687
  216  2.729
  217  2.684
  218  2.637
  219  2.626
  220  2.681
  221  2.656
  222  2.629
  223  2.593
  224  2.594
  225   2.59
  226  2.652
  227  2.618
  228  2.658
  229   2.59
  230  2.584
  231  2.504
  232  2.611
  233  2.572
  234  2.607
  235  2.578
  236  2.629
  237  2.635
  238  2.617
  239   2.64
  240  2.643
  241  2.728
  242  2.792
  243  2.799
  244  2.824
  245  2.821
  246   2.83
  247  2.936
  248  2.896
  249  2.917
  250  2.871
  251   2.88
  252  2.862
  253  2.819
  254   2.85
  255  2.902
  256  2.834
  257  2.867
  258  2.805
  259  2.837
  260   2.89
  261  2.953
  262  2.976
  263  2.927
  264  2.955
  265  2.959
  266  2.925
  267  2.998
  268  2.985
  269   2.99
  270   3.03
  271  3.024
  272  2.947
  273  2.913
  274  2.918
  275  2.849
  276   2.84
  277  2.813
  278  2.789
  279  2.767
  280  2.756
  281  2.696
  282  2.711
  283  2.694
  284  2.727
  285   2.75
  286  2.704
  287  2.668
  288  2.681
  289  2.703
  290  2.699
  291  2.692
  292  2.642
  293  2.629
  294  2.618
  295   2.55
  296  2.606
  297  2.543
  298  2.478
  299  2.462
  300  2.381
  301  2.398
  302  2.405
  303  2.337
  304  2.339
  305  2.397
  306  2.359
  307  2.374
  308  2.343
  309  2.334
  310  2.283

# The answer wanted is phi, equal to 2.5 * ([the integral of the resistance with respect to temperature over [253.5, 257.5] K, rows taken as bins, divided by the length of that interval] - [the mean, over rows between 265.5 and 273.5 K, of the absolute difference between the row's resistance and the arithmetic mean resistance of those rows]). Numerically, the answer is 7.1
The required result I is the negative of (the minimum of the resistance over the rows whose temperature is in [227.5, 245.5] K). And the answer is -2.50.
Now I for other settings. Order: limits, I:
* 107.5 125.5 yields -2.94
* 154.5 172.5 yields -3.09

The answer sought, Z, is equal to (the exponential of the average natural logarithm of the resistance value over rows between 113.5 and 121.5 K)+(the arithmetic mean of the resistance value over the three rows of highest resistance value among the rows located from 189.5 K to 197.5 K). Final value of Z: 6.1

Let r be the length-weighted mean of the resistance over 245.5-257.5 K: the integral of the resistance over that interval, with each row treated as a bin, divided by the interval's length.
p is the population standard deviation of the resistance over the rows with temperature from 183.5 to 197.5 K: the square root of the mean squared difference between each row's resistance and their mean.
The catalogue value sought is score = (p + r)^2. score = 8.4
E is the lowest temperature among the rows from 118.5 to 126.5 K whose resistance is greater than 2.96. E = 119 K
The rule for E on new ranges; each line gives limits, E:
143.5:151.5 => 147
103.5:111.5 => 104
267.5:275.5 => 268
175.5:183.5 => 176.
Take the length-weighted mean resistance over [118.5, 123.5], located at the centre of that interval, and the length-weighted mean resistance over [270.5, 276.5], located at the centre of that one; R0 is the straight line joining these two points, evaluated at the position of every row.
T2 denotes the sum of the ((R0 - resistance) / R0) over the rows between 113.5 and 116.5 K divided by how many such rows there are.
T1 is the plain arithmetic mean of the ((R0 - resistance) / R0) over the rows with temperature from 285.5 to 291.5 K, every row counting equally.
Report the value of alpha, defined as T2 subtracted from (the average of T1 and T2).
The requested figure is 0.06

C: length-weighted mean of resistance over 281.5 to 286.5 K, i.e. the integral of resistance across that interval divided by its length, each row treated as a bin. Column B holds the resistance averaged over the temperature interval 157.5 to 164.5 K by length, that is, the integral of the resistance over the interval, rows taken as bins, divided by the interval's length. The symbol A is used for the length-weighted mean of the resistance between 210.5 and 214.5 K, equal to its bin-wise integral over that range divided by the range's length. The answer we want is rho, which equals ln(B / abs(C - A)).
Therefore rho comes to 11.1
